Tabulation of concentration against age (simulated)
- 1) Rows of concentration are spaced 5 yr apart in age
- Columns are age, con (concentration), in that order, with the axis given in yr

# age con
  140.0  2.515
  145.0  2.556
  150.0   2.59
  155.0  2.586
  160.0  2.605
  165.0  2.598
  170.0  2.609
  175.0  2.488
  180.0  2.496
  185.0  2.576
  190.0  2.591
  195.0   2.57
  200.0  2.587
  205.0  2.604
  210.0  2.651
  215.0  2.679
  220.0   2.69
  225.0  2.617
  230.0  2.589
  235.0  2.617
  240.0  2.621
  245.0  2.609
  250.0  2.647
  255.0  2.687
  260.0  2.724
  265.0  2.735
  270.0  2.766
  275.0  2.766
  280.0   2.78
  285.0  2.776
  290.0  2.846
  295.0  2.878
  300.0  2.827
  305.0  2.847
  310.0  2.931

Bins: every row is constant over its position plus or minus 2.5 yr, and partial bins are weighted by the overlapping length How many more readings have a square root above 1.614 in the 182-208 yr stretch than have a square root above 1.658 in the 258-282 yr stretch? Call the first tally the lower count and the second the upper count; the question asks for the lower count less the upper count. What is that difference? -3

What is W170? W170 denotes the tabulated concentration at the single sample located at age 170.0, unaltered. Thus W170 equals 2.609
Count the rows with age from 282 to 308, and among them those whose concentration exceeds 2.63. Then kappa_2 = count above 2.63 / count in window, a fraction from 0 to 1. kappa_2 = 1.0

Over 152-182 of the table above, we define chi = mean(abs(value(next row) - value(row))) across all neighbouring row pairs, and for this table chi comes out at 0.033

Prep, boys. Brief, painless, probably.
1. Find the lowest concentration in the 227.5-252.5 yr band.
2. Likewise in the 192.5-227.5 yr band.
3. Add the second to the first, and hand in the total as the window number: 5.16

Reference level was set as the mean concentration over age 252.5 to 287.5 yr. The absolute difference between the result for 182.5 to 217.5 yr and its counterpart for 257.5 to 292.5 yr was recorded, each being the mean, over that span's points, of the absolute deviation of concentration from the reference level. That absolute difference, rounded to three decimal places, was 0.106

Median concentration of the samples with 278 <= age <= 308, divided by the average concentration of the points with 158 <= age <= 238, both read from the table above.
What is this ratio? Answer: 1.09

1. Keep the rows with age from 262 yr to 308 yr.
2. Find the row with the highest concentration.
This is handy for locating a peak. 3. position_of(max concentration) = 295.0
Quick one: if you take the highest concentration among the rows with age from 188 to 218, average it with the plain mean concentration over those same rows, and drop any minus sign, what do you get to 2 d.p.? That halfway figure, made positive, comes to 2.65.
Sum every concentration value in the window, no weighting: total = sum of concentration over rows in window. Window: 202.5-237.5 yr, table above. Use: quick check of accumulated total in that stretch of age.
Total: 18.4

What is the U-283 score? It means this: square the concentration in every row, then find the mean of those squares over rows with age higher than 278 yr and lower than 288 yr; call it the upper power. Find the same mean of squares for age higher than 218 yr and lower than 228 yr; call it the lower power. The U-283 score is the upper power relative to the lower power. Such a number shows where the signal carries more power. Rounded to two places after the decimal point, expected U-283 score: 1.10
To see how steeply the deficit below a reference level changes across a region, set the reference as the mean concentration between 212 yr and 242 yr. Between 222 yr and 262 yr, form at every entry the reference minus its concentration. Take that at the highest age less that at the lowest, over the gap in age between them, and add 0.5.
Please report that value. 0.497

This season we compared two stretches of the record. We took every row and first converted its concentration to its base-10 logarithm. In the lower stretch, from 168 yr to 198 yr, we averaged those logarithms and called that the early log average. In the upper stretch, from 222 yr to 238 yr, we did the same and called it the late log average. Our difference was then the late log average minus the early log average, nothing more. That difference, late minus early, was 0.01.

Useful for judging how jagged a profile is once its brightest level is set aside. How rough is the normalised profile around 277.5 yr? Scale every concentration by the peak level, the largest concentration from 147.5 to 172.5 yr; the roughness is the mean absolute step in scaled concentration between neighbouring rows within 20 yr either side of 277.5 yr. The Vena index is 0.0089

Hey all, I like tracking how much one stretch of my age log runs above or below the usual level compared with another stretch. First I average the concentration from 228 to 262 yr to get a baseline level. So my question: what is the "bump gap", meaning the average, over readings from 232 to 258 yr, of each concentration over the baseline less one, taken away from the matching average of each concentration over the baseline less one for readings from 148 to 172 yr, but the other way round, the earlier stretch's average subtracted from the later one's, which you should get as 0.015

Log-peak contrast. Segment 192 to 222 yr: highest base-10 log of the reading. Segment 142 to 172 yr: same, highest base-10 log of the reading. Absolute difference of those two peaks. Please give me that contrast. 0.0133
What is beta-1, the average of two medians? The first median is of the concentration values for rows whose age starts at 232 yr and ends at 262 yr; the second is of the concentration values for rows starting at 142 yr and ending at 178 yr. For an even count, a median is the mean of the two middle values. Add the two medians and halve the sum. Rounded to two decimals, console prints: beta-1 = 2.61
